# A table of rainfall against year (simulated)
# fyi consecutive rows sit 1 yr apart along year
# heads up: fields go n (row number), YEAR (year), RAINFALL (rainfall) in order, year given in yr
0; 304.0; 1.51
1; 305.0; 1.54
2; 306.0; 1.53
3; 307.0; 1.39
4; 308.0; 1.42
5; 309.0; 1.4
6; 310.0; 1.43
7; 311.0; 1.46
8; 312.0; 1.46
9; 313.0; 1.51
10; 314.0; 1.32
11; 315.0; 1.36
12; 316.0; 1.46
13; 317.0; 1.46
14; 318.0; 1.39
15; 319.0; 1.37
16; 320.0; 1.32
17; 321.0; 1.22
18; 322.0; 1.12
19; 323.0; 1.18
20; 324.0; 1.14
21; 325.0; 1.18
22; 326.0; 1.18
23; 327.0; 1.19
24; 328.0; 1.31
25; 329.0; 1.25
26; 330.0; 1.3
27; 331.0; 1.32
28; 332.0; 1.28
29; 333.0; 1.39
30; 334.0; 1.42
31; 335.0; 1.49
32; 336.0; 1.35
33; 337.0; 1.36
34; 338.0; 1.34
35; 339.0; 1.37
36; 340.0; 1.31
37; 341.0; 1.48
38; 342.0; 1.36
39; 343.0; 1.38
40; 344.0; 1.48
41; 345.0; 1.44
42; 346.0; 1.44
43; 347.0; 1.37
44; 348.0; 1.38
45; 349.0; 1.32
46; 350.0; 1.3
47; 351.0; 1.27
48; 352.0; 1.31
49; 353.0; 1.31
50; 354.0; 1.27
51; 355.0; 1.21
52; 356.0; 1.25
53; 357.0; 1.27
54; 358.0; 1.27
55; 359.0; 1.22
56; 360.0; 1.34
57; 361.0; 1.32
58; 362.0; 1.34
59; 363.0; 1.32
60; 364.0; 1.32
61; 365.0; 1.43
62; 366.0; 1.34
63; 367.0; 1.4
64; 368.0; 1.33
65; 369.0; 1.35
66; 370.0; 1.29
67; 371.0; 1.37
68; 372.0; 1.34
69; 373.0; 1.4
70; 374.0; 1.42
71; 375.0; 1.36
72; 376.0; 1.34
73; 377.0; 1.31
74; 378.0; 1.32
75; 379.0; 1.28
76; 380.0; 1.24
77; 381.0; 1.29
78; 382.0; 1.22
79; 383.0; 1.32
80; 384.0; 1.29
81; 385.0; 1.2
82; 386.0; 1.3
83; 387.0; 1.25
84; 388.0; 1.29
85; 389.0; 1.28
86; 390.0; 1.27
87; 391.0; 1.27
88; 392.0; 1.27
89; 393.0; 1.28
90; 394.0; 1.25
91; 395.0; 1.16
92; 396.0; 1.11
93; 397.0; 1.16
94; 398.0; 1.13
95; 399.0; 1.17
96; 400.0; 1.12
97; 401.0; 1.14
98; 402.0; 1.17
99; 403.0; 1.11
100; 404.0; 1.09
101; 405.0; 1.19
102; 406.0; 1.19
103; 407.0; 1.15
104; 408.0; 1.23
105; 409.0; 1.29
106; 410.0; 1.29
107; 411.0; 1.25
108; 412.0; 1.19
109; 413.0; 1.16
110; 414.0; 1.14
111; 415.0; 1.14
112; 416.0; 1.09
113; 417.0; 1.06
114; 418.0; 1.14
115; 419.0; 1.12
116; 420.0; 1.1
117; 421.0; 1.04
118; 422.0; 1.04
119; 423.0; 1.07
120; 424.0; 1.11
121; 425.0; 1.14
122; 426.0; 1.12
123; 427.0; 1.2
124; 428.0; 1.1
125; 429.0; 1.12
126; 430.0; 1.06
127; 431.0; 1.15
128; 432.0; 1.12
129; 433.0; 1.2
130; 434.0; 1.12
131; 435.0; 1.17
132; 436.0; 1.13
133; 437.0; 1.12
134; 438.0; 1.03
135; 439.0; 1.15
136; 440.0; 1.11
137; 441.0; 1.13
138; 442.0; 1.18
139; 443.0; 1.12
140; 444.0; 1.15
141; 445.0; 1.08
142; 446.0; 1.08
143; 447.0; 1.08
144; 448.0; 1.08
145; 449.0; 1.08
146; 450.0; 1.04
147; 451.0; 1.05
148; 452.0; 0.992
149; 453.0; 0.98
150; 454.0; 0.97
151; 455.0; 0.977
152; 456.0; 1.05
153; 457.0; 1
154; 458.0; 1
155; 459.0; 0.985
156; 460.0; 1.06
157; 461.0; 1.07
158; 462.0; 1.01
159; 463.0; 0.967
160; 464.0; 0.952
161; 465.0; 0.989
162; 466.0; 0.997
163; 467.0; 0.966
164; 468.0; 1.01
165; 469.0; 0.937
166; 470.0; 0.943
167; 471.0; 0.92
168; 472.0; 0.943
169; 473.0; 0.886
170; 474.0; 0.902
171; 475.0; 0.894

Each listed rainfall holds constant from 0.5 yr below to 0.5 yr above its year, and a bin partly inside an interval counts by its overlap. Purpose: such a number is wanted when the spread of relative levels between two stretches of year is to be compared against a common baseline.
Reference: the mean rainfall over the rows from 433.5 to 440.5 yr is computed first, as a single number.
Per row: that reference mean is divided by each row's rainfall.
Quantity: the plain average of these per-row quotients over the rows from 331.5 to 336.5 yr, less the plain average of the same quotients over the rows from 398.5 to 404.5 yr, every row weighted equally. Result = -0.18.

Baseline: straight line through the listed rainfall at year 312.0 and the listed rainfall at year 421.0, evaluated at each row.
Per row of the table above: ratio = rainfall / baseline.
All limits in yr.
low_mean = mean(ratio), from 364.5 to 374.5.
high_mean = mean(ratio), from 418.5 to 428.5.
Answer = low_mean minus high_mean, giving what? 0.03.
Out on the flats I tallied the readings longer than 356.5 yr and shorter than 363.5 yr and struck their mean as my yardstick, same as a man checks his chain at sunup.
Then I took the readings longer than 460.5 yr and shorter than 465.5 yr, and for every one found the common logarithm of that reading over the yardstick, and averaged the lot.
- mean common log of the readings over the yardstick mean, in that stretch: -0.11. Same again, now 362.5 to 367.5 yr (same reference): 0.02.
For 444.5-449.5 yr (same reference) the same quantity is -0.08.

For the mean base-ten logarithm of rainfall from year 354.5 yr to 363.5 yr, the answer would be 0.11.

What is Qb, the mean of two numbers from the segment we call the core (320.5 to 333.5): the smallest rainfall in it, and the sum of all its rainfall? 8.6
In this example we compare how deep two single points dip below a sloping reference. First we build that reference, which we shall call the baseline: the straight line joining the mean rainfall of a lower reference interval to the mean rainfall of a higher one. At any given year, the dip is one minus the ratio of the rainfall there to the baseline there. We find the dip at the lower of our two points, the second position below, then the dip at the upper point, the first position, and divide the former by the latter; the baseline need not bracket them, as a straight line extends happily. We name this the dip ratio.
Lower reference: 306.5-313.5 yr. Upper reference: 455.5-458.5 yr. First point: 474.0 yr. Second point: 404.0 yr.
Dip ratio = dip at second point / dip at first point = 1.0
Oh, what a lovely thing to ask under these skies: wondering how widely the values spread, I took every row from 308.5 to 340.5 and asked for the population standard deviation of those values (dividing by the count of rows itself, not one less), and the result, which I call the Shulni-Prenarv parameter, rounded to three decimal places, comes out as 0.105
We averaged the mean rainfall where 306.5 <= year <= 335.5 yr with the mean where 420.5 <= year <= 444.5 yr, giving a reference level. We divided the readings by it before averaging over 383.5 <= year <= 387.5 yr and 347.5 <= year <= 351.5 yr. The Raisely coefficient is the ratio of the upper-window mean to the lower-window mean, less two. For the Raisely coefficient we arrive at -1.04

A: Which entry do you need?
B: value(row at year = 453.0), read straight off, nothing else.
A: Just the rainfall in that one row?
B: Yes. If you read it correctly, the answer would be 0.98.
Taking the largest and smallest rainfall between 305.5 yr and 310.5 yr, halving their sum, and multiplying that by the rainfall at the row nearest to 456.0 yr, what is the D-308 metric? 1.53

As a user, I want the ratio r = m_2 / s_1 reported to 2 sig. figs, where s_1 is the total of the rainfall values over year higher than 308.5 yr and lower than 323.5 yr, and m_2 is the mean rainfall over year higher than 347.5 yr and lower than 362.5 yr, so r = 0.063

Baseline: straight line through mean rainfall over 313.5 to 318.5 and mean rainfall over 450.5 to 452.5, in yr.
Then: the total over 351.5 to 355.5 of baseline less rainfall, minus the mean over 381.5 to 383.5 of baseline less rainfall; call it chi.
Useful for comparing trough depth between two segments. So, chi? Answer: 0.13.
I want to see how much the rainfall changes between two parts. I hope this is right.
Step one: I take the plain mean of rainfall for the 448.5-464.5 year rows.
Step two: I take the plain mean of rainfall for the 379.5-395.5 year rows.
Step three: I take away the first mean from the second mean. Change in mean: 0.25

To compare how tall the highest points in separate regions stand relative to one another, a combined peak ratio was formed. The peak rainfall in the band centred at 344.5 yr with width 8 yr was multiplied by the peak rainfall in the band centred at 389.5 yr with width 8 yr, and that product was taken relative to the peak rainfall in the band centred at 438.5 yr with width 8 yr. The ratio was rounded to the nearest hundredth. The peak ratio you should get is 1.63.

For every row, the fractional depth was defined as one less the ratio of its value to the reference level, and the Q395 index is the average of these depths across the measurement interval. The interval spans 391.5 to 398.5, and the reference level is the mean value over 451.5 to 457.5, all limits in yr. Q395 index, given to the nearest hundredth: -0.20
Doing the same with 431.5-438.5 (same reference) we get -0.13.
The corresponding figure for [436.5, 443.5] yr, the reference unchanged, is -0.13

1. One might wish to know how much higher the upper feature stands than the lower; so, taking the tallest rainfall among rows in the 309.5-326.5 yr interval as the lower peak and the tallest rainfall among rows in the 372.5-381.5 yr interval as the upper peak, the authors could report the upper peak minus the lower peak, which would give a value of -0.09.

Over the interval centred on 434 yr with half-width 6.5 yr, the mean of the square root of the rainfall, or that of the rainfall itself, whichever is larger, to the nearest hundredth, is 1.12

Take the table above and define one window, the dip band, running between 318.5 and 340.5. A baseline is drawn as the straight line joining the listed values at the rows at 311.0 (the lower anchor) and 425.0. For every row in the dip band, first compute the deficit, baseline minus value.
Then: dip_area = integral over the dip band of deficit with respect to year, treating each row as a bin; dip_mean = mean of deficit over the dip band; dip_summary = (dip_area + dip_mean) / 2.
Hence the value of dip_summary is 1.4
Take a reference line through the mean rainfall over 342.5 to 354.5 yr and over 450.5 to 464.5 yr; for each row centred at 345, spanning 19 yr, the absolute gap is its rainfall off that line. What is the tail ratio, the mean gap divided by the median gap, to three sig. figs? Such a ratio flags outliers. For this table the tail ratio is 1.06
